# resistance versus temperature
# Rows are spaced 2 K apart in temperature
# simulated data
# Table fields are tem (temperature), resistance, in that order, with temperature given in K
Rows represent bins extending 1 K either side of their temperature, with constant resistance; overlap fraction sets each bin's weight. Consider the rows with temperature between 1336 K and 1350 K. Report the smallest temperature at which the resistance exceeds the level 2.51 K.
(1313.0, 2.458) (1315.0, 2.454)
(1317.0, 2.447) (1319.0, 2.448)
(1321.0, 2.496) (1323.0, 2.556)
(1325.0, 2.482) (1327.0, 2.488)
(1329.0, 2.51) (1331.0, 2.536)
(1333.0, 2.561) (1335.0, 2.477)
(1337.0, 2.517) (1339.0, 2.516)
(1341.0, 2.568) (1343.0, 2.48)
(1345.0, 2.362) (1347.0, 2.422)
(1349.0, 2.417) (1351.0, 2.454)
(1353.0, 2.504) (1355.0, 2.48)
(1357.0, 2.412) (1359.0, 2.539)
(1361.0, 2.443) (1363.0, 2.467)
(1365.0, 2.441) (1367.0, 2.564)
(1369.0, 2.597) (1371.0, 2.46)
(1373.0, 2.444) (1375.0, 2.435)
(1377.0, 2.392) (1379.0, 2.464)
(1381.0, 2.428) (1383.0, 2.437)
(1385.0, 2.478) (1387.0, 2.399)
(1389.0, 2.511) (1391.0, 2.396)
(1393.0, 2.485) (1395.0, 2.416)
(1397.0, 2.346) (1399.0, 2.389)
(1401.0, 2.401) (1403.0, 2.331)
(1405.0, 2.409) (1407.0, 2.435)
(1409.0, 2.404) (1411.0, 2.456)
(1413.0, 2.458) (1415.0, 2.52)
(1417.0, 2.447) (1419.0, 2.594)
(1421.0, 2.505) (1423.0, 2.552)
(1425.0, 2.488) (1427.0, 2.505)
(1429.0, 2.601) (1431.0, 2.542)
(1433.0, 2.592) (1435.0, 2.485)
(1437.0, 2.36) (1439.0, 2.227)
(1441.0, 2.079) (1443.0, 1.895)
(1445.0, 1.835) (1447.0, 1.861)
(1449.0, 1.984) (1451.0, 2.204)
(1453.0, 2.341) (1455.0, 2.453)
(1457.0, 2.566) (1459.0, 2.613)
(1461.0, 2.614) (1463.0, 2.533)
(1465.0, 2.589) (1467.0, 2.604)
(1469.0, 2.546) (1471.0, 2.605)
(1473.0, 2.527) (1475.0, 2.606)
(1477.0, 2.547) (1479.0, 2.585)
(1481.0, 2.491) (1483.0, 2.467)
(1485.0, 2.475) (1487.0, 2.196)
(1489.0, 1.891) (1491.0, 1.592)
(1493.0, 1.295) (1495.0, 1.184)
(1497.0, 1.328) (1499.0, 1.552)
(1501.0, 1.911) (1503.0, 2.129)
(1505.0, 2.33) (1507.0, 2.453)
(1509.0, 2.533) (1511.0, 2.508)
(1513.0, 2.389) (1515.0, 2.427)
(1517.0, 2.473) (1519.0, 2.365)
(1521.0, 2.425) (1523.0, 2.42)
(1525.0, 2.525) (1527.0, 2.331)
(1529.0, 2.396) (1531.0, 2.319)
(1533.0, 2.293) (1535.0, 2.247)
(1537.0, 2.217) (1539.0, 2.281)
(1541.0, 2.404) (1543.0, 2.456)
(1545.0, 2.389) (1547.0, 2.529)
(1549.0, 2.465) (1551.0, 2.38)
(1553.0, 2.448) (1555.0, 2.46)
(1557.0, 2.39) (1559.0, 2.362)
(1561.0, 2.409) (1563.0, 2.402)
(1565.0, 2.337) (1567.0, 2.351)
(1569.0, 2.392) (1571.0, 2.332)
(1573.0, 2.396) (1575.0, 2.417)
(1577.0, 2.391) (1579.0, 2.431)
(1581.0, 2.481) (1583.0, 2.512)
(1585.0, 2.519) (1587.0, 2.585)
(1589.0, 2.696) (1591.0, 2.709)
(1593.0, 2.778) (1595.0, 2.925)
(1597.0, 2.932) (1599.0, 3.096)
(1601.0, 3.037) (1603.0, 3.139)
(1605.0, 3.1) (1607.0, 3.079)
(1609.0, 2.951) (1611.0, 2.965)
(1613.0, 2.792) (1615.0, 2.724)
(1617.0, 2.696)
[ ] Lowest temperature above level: 1337.0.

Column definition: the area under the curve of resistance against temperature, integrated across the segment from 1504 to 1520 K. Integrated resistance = 39.0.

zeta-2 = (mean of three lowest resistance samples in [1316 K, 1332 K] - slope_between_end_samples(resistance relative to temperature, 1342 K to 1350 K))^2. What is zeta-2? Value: 6.1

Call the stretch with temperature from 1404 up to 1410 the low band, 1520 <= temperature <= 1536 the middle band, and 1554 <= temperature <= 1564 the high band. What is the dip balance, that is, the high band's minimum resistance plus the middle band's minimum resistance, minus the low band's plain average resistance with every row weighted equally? 2.2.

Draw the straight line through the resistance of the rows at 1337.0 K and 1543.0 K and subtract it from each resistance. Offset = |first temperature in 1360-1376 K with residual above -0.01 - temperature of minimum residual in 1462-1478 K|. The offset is 106 K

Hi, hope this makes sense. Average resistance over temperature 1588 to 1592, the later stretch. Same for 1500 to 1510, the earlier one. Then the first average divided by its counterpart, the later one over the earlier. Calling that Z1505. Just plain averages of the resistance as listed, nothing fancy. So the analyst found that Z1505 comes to 1.19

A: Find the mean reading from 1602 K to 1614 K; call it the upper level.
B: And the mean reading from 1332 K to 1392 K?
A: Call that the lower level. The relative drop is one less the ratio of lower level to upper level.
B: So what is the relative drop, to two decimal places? 0.18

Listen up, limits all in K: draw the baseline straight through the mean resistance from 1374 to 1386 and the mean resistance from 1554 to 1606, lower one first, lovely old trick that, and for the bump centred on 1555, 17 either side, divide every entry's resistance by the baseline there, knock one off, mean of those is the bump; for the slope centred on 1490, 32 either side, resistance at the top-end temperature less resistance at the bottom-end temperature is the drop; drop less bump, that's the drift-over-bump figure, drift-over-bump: -0.12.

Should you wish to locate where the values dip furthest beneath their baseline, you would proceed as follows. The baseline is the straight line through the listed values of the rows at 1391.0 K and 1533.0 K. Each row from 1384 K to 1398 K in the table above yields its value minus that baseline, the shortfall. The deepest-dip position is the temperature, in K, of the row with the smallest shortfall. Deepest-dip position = 1397.0 K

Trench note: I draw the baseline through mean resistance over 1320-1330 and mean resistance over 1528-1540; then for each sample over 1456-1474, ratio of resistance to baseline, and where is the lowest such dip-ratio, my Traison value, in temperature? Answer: 1463.0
